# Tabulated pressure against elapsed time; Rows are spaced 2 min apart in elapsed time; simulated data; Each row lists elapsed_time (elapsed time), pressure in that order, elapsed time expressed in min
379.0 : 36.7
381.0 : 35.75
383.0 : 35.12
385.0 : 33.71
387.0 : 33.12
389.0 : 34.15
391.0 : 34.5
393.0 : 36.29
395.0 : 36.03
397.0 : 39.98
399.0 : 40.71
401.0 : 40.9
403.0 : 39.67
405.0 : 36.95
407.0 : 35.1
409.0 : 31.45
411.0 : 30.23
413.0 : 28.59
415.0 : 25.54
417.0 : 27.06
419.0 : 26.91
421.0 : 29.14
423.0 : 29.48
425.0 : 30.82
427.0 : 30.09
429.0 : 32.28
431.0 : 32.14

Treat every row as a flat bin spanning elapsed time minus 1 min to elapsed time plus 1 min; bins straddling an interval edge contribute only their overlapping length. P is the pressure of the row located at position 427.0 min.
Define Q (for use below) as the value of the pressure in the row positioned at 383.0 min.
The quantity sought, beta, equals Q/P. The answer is 1.17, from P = 30.09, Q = 35.12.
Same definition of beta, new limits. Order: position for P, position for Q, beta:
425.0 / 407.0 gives 1.14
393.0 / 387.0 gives 0.91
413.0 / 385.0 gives 1.18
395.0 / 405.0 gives 1.03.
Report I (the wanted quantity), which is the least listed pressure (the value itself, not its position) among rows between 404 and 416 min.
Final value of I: 25.54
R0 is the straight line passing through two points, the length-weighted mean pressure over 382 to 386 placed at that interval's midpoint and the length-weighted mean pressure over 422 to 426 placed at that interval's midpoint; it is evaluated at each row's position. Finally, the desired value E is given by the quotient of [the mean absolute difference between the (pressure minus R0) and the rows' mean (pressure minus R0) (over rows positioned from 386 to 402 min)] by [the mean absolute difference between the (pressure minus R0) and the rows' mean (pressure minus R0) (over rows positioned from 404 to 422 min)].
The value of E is 1.2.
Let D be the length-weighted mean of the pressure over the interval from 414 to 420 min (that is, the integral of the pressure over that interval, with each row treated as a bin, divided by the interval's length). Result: 27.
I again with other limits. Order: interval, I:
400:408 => 35.1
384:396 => 33.12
